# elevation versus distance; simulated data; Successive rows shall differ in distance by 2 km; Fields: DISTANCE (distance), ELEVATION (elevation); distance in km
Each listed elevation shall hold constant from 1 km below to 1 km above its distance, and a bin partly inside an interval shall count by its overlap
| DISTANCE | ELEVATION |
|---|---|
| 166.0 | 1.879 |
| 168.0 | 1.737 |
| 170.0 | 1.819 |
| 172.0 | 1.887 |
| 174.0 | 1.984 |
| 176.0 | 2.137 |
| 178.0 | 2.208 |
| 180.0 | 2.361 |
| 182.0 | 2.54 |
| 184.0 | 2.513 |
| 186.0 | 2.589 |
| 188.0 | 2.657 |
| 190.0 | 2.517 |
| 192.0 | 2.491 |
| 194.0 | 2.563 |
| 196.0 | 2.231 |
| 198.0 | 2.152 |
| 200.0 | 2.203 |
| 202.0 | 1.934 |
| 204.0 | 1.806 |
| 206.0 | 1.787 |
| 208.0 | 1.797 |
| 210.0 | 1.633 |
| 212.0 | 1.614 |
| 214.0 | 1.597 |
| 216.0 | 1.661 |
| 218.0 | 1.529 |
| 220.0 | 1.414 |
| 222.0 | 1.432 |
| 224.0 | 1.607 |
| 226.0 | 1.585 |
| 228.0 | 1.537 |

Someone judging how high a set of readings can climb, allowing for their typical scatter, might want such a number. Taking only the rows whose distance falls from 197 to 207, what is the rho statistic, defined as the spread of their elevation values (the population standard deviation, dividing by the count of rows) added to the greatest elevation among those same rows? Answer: 2.4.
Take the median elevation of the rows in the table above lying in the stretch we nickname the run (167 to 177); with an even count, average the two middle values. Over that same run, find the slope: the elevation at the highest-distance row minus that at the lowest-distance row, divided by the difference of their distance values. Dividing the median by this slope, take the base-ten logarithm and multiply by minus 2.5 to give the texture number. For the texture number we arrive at -3.9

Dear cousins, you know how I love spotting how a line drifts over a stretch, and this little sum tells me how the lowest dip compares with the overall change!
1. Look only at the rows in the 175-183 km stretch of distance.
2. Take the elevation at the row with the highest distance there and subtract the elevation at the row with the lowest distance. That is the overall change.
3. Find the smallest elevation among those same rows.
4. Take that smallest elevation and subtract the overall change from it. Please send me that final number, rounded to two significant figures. 1.7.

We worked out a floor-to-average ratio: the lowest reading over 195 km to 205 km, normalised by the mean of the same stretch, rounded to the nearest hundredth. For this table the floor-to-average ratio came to 0.87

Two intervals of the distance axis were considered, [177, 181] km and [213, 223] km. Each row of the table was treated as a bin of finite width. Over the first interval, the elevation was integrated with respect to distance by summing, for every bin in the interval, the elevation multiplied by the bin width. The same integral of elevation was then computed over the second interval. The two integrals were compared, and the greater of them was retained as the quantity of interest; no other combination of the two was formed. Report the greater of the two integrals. 15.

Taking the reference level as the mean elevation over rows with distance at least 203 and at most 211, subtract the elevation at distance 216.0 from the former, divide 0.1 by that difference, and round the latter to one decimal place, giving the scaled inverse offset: 1.1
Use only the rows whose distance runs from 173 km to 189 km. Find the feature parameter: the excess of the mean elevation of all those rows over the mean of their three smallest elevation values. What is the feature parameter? 0.26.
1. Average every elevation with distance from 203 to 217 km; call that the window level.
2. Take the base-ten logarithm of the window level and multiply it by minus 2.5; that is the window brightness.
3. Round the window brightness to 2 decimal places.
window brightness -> -0.58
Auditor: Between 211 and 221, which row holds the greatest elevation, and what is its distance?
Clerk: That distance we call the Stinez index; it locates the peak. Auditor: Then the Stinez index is 216.0 km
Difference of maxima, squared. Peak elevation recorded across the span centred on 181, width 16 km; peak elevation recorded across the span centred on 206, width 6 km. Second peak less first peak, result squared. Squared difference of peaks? 0.72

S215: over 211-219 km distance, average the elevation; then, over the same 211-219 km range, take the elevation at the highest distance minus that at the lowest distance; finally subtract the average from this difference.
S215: -1.7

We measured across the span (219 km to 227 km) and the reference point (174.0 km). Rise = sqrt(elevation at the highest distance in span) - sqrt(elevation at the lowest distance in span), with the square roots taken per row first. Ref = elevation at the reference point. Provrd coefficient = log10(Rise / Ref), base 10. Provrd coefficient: -1.45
